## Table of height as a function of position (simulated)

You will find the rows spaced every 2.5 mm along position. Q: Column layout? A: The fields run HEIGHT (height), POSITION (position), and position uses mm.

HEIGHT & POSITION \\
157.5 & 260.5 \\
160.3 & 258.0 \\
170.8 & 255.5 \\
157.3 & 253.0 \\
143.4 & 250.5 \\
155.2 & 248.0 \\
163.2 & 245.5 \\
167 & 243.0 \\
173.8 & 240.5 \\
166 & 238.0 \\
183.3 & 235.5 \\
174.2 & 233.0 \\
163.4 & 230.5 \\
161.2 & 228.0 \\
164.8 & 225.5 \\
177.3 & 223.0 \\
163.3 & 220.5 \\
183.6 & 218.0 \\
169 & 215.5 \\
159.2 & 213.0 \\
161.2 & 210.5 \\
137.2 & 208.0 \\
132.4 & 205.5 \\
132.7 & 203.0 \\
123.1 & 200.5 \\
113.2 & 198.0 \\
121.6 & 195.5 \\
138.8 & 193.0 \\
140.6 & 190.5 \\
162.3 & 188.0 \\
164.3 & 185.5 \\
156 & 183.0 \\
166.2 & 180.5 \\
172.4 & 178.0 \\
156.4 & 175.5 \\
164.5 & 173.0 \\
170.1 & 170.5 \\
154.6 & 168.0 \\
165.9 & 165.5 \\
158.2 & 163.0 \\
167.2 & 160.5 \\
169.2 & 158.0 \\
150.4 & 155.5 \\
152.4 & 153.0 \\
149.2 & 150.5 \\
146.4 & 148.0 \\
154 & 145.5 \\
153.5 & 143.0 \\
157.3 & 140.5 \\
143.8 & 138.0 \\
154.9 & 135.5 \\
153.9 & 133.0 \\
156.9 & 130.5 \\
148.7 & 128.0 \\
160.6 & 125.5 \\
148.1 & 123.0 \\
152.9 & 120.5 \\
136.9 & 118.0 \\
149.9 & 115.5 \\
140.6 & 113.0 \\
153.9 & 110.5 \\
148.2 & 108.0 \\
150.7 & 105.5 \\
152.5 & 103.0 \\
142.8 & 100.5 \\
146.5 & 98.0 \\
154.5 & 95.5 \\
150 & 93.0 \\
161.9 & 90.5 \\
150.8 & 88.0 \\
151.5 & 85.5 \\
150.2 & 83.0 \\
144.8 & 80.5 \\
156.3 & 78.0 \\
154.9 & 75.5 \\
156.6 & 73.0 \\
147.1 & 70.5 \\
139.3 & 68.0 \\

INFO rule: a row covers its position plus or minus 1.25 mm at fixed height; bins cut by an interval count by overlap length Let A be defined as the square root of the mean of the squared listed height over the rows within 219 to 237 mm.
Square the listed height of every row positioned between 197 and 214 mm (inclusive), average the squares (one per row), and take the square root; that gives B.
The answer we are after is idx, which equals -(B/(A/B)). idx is -112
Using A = 170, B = 138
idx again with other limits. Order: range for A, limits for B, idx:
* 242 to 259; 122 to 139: -146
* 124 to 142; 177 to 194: -162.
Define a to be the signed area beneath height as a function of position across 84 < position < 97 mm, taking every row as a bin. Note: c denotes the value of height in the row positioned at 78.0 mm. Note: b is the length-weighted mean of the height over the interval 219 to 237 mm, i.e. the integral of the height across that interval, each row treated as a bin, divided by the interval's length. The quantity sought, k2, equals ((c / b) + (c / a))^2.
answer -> 1.0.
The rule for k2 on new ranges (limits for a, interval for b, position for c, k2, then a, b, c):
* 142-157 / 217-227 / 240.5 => 1.2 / 2269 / 172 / 173.8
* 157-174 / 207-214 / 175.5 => 1.2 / 2791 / 153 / 156.4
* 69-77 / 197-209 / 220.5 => 2.0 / 1220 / 128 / 163.3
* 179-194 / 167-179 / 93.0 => 1.0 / 2329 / 164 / 150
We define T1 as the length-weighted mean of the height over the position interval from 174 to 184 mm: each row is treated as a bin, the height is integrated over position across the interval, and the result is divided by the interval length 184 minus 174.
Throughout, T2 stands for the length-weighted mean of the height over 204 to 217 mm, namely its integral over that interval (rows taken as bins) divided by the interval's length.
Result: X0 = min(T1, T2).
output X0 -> 152.0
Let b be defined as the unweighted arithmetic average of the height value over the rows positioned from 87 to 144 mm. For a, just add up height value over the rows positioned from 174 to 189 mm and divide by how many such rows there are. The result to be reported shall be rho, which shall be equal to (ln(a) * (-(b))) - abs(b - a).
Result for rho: -780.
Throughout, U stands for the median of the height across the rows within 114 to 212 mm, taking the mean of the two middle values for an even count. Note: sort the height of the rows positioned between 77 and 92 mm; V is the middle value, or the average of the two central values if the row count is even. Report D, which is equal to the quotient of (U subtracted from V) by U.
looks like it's -0.02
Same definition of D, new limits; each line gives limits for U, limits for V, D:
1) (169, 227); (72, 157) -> -0.06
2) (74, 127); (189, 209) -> -0.12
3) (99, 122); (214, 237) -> 0.13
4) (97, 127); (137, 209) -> 0.03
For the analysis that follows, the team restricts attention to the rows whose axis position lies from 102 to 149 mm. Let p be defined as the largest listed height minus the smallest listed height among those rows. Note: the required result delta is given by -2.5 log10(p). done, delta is -3.4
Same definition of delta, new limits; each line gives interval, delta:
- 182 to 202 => -4.3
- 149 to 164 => -3.3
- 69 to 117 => -3.3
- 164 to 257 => -4.6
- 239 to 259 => -3.7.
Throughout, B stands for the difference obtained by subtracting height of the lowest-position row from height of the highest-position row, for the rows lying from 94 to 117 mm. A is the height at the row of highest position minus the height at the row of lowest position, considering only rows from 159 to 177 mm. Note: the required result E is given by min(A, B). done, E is -11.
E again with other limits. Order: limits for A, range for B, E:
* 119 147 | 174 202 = -33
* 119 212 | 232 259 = -14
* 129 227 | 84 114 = -11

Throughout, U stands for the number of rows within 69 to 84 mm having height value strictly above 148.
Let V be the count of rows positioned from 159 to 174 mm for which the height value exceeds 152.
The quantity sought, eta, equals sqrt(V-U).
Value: 1.4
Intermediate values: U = 4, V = 6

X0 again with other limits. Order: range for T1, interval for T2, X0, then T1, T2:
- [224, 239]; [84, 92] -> 154.4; 169.0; 154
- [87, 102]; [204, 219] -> 151.1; 151.1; 156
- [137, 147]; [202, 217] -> 149.5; 152.2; 149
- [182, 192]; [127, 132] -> 153.1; 155.4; 153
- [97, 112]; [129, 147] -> 149.0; 149.0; 153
